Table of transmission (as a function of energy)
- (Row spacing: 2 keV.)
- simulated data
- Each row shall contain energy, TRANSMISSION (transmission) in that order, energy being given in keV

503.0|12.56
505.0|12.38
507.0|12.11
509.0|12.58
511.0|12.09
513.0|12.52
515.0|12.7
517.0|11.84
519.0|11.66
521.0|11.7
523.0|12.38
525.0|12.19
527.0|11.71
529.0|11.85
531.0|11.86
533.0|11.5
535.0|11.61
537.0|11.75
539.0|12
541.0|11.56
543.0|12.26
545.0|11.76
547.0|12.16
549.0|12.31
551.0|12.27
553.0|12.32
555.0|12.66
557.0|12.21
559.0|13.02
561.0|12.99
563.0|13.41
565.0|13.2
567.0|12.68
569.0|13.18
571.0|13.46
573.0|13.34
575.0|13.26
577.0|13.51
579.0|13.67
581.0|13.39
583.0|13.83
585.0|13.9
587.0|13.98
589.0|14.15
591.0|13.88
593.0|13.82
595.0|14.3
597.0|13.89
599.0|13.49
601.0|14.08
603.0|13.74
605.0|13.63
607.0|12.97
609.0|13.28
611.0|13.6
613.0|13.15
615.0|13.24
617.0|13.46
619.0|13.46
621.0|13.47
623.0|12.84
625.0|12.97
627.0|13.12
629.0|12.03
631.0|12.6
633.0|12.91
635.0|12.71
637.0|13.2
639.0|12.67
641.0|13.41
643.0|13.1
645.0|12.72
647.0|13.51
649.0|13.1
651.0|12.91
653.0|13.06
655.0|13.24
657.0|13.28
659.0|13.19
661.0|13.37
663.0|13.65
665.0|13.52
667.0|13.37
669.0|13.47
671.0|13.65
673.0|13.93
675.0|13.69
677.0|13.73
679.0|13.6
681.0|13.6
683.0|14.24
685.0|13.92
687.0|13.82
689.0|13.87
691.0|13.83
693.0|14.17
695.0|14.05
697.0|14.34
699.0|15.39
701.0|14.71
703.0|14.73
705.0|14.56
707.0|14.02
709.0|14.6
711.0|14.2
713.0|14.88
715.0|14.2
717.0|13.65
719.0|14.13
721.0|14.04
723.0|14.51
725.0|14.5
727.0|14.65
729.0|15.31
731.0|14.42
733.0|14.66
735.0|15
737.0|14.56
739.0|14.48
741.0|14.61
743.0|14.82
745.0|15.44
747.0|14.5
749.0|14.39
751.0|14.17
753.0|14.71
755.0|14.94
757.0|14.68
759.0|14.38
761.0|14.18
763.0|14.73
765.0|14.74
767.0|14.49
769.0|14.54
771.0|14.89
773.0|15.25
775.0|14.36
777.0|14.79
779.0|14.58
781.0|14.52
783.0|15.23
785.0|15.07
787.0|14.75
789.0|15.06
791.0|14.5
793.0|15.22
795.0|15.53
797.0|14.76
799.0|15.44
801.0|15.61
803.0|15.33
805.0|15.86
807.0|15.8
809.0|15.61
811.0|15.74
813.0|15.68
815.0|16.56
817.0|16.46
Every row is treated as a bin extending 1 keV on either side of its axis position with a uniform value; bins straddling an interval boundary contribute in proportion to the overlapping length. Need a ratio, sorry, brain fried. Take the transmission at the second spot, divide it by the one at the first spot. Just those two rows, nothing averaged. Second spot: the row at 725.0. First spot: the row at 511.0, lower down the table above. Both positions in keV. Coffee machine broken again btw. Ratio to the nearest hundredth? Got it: 1.20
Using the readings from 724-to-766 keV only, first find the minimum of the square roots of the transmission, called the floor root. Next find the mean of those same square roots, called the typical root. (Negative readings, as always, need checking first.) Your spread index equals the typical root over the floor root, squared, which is 1.03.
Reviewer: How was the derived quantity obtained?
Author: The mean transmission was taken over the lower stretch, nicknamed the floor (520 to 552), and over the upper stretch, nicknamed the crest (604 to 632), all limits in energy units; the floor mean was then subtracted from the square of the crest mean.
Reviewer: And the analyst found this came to 160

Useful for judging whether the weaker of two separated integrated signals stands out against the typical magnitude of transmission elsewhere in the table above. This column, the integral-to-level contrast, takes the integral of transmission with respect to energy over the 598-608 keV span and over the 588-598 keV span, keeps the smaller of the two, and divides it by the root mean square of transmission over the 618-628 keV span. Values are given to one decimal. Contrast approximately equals 10.3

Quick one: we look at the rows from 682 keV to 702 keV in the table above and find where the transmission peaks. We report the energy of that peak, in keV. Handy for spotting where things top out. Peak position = 699.0 keV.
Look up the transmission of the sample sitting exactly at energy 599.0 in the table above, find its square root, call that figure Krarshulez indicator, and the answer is 3.67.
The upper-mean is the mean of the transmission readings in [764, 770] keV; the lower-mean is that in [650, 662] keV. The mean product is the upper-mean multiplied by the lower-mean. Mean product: 192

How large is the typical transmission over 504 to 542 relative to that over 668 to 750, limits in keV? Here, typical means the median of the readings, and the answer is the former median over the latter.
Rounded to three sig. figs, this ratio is 0.827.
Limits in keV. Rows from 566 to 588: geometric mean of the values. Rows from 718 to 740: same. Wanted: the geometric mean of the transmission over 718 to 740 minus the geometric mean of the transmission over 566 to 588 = 1.1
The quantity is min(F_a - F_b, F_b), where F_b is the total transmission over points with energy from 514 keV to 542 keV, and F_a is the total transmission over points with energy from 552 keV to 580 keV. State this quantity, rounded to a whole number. 17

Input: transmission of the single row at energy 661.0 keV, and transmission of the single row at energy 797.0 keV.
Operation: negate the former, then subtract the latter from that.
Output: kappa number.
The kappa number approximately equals -28.13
